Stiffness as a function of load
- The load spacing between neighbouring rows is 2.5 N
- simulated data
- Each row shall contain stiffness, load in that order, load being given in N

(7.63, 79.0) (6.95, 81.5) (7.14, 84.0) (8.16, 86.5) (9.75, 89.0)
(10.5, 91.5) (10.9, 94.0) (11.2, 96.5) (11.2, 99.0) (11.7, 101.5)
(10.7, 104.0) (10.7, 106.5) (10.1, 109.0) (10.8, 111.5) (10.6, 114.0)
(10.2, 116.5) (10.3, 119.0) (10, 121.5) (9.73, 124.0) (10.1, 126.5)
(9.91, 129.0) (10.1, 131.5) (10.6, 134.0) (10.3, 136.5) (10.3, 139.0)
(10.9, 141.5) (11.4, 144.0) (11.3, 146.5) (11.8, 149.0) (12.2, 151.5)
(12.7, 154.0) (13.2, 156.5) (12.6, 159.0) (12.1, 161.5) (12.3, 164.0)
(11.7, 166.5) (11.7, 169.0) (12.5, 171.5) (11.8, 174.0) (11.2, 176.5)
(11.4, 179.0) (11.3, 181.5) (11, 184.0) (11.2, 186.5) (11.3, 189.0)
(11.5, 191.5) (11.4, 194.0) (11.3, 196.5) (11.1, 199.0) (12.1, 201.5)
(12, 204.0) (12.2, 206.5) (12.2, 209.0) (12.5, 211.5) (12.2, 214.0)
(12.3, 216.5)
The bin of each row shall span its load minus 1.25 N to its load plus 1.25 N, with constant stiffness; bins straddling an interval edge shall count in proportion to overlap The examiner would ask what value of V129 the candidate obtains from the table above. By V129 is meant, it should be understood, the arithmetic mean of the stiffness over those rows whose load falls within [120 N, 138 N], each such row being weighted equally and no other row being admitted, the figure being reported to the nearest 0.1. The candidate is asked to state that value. 10.1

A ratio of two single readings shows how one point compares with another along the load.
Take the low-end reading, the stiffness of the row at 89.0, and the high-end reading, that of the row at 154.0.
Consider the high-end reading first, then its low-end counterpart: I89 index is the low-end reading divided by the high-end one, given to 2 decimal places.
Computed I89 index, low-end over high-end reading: 0.77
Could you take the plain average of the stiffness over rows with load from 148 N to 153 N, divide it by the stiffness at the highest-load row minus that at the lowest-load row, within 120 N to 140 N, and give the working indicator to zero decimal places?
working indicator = 40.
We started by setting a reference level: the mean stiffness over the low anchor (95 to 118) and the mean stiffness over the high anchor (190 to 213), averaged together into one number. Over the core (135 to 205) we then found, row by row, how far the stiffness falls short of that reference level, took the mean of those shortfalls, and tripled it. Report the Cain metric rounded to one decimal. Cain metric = -1.0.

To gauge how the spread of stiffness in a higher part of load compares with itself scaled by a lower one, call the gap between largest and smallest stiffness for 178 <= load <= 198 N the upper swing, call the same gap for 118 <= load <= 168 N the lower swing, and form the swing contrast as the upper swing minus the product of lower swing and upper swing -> -1.2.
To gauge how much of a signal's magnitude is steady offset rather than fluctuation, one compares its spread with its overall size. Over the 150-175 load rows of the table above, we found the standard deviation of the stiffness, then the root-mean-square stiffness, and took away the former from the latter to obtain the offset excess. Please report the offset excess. 11.8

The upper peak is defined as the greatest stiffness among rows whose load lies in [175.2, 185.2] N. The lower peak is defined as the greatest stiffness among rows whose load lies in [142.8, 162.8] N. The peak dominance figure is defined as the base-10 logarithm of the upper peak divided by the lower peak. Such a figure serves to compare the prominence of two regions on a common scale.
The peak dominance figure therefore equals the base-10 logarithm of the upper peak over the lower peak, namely -0.06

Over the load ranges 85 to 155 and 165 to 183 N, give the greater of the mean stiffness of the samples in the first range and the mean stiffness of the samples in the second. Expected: 11.7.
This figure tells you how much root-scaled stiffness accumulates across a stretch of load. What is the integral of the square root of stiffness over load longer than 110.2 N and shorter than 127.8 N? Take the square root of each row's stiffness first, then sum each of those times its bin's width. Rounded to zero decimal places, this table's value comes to 56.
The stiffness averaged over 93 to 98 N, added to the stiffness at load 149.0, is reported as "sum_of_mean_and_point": 22.9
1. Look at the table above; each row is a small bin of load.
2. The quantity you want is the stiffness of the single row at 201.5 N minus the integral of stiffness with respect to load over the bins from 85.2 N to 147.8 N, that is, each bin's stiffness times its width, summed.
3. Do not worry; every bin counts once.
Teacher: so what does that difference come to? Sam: -642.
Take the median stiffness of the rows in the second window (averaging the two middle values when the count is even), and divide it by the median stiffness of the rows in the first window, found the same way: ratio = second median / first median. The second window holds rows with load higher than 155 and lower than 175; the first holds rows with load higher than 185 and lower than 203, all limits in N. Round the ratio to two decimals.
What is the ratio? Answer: 1.08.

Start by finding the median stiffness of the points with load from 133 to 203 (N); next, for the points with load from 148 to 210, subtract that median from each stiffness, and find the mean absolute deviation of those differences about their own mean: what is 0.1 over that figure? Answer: 0.210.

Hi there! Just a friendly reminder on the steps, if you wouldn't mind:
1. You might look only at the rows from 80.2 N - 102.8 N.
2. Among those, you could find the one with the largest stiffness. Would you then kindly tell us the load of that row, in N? 101.5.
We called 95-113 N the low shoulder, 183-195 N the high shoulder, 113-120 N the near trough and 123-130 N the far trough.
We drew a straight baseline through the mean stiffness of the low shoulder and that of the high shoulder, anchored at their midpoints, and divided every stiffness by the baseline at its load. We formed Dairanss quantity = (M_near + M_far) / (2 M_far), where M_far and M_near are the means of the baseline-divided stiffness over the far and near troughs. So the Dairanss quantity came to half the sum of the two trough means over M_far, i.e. 1.02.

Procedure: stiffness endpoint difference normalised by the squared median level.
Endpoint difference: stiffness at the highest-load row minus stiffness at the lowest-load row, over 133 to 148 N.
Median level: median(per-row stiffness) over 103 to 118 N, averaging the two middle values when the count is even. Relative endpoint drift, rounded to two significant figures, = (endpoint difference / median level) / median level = 0.0062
